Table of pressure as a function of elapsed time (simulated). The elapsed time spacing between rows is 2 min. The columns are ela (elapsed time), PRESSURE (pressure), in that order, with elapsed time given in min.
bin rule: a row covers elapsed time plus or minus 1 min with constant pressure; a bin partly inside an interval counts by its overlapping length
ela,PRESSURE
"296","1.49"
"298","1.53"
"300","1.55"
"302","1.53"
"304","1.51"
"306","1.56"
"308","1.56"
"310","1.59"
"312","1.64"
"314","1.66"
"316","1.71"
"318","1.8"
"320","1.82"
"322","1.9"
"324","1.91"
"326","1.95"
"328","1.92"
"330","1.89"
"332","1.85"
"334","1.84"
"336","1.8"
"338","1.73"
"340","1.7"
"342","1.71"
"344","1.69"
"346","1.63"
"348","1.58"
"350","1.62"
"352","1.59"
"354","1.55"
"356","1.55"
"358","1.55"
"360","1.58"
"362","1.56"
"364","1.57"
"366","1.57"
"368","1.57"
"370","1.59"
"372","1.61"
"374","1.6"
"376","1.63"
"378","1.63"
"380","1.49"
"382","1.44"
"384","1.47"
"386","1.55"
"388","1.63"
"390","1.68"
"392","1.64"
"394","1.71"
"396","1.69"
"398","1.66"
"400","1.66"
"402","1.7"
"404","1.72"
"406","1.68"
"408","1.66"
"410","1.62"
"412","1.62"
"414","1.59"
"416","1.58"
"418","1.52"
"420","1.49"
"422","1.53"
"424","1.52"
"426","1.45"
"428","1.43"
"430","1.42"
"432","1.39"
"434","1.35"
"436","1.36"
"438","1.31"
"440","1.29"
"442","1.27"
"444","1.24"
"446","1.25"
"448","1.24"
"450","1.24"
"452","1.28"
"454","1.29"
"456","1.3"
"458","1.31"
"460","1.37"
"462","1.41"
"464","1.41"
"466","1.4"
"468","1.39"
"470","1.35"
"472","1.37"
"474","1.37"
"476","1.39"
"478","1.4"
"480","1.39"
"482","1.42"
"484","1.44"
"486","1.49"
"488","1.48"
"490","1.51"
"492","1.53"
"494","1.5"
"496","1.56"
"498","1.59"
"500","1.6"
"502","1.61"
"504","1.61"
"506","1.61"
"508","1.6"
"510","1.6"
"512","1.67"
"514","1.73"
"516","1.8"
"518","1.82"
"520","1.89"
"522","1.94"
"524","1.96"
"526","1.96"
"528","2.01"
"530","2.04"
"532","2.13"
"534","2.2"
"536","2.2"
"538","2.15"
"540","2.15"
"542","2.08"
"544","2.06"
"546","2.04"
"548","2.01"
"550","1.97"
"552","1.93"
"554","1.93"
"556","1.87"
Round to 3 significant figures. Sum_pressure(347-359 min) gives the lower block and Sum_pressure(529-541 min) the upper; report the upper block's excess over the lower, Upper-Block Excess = 3.43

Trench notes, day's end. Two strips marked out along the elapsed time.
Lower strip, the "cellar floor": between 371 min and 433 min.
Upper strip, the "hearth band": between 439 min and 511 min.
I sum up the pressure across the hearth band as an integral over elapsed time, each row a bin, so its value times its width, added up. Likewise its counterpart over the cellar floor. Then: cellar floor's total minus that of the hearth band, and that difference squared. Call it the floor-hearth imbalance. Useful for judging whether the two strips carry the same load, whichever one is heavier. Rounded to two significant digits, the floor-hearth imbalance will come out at 18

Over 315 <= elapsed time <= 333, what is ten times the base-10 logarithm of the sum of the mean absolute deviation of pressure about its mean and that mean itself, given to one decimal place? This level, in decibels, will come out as 2.8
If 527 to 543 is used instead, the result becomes 3.4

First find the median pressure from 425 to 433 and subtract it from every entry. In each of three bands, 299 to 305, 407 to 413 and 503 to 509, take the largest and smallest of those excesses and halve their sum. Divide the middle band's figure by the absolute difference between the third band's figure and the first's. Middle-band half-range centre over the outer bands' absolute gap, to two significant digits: 2.9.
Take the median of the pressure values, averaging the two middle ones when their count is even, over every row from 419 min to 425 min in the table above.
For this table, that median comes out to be 1.52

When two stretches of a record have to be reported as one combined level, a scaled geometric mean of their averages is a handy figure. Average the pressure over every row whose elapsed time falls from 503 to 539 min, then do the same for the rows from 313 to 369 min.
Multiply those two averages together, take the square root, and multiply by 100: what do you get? 179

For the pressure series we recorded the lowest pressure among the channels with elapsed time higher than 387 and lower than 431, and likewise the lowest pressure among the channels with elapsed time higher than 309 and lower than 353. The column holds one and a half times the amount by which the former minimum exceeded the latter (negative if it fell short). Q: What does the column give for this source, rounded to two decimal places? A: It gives -0.24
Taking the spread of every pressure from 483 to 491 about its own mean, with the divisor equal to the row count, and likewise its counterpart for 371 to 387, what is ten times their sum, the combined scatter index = 1.0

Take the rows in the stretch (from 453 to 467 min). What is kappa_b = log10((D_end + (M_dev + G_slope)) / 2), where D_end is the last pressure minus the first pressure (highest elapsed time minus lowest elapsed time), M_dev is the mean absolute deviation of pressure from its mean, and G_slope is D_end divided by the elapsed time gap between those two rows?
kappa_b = -1.1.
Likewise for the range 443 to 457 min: -1.4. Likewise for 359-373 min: -1.6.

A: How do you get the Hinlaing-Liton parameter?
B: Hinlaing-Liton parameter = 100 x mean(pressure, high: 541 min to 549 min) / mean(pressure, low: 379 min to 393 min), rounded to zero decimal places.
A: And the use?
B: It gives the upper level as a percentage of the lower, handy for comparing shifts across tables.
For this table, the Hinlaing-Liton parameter 131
